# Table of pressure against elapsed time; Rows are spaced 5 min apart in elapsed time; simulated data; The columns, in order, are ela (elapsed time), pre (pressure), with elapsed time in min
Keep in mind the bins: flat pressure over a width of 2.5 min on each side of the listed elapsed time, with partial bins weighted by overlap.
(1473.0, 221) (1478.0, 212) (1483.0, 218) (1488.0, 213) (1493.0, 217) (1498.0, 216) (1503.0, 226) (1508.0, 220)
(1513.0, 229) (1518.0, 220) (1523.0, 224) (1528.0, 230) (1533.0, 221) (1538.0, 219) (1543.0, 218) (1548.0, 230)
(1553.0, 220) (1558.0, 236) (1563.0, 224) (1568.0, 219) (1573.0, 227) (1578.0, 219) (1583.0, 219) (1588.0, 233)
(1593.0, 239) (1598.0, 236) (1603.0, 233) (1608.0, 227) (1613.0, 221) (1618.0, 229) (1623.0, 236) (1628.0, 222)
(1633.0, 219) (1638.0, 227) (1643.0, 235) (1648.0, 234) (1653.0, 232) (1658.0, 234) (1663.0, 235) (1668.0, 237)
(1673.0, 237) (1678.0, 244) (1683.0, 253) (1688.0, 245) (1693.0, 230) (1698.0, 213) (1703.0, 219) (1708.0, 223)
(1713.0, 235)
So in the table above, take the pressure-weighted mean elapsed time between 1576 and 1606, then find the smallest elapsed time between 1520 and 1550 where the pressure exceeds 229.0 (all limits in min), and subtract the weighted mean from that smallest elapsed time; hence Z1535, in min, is -62.7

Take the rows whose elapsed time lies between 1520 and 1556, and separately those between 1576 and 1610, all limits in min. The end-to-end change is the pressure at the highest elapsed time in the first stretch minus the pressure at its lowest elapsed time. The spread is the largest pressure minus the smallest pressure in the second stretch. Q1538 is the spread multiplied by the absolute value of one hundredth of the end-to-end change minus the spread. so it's 401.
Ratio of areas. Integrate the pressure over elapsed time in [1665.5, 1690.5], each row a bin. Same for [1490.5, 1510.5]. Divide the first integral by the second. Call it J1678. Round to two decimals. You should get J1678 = 1.38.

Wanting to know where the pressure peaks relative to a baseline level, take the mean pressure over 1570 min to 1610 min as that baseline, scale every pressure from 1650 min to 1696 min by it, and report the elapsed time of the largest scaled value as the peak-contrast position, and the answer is 1683.0 min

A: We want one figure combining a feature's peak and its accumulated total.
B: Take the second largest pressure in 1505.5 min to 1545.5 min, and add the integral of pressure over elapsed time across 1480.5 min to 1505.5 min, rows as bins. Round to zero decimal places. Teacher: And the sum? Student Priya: 5679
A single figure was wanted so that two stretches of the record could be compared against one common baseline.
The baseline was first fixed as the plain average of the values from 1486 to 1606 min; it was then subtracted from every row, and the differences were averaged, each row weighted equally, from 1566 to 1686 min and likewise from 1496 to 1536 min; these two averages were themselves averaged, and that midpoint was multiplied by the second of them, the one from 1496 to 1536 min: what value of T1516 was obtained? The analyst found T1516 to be -3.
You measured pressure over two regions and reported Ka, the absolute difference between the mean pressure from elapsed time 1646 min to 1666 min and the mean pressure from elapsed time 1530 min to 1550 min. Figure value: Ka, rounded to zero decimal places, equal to 12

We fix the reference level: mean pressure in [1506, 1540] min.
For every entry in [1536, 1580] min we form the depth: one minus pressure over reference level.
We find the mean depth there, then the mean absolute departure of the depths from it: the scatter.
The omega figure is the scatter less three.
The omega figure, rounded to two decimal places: -2.98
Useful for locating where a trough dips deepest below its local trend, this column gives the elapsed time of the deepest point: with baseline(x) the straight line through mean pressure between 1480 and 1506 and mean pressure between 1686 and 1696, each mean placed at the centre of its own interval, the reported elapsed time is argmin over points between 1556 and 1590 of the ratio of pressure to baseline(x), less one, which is 1583.0 min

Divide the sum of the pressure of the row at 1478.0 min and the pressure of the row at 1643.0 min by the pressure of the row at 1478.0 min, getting 2.11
